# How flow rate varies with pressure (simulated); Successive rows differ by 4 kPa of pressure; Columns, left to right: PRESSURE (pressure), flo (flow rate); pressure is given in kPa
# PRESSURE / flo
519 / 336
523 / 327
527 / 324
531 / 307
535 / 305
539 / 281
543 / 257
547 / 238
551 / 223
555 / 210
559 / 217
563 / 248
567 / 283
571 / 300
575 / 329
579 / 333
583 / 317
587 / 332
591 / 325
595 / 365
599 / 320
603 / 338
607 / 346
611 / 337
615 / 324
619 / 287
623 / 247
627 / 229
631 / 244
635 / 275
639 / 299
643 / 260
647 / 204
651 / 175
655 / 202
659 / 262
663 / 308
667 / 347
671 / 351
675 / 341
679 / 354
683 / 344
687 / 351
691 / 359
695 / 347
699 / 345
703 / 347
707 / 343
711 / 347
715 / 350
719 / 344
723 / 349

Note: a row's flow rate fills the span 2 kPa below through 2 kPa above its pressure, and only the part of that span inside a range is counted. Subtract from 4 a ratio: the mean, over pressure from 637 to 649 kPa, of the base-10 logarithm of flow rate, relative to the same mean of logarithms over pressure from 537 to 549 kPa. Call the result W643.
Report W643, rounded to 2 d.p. 3.00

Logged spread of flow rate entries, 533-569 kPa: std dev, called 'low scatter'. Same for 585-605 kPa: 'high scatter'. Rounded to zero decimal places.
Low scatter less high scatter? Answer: 15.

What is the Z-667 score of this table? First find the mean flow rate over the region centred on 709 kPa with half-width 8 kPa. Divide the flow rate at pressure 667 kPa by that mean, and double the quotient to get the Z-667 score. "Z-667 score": 2.0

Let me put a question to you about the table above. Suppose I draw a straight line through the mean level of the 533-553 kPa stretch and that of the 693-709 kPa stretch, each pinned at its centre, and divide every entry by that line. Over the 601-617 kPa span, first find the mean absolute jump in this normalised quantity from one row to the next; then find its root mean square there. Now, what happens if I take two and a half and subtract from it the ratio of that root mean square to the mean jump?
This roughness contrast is -29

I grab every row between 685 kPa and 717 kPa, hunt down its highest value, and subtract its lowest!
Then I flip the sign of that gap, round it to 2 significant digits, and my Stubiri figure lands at -16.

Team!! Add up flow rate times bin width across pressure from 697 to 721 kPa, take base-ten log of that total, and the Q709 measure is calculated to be 3.92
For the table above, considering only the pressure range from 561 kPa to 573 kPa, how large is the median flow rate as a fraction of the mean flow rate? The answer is 1.022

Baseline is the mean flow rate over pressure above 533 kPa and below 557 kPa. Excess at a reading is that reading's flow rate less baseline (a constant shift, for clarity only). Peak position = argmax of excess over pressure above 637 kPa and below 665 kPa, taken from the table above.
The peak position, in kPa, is 663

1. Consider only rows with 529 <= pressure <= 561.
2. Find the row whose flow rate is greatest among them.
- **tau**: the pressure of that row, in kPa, 531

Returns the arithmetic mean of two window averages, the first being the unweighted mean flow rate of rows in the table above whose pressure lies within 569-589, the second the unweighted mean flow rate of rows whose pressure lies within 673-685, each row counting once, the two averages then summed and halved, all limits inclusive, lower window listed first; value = 334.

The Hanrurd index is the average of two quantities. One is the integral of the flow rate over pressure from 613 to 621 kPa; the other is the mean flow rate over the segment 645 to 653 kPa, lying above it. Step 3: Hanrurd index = 1317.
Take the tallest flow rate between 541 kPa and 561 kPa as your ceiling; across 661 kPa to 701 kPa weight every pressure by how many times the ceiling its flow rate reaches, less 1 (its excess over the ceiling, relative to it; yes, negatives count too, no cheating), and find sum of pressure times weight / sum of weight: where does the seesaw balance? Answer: 681.9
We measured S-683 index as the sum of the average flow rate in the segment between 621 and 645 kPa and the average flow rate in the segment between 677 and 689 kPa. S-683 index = 609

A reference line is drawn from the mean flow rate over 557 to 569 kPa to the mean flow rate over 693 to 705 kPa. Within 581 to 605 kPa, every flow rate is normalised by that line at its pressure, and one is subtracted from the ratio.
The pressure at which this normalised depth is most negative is 599 kPa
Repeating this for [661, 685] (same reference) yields 663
